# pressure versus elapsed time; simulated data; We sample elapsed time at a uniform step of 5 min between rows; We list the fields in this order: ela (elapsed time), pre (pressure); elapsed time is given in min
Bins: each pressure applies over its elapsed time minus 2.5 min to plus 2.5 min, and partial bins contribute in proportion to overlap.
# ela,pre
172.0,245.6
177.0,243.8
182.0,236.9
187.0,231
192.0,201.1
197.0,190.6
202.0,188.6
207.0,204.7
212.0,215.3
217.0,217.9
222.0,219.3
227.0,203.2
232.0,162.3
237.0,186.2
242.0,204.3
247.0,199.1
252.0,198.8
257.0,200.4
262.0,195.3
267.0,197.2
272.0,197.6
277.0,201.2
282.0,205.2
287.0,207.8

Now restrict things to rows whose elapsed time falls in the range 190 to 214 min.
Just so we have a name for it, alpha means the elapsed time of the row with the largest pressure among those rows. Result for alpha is 212.0 min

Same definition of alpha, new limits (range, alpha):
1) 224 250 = 242.0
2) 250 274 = 257.0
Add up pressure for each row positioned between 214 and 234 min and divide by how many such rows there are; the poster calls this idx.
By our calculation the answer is 200.7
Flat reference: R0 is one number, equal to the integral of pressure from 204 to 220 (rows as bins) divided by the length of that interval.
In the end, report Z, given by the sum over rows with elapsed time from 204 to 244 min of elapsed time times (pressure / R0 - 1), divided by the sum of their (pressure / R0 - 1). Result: 234.4 min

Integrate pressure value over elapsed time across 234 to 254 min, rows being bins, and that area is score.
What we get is 3924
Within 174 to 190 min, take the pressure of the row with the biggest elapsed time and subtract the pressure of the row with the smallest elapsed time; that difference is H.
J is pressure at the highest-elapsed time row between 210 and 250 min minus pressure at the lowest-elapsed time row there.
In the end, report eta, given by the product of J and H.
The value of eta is 207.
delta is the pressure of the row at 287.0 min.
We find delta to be 207.8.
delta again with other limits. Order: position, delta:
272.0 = 197.6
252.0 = 198.8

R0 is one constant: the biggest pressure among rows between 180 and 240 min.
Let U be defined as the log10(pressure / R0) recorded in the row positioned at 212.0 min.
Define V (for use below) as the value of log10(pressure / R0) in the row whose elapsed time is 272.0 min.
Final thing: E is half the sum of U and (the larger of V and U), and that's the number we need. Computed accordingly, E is -0.04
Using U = -0.04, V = -0.079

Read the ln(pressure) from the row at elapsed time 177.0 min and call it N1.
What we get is 5.50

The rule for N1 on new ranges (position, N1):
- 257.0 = 5.30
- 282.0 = 5.32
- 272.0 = 5.29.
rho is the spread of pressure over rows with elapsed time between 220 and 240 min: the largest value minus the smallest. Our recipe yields 57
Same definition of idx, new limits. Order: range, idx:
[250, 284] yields 199.4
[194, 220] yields 203.4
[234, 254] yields 197.1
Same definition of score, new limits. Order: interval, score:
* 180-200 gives 4274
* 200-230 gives 6232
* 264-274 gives 1973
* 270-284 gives 2819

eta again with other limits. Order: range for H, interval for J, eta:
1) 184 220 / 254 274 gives 37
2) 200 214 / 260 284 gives 264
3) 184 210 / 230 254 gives -960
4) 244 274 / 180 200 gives 69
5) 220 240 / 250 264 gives 116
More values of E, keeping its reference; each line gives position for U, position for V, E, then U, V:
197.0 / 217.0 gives -0.07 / -0.09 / -0.036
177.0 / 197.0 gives 0.01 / 0.01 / -0.094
